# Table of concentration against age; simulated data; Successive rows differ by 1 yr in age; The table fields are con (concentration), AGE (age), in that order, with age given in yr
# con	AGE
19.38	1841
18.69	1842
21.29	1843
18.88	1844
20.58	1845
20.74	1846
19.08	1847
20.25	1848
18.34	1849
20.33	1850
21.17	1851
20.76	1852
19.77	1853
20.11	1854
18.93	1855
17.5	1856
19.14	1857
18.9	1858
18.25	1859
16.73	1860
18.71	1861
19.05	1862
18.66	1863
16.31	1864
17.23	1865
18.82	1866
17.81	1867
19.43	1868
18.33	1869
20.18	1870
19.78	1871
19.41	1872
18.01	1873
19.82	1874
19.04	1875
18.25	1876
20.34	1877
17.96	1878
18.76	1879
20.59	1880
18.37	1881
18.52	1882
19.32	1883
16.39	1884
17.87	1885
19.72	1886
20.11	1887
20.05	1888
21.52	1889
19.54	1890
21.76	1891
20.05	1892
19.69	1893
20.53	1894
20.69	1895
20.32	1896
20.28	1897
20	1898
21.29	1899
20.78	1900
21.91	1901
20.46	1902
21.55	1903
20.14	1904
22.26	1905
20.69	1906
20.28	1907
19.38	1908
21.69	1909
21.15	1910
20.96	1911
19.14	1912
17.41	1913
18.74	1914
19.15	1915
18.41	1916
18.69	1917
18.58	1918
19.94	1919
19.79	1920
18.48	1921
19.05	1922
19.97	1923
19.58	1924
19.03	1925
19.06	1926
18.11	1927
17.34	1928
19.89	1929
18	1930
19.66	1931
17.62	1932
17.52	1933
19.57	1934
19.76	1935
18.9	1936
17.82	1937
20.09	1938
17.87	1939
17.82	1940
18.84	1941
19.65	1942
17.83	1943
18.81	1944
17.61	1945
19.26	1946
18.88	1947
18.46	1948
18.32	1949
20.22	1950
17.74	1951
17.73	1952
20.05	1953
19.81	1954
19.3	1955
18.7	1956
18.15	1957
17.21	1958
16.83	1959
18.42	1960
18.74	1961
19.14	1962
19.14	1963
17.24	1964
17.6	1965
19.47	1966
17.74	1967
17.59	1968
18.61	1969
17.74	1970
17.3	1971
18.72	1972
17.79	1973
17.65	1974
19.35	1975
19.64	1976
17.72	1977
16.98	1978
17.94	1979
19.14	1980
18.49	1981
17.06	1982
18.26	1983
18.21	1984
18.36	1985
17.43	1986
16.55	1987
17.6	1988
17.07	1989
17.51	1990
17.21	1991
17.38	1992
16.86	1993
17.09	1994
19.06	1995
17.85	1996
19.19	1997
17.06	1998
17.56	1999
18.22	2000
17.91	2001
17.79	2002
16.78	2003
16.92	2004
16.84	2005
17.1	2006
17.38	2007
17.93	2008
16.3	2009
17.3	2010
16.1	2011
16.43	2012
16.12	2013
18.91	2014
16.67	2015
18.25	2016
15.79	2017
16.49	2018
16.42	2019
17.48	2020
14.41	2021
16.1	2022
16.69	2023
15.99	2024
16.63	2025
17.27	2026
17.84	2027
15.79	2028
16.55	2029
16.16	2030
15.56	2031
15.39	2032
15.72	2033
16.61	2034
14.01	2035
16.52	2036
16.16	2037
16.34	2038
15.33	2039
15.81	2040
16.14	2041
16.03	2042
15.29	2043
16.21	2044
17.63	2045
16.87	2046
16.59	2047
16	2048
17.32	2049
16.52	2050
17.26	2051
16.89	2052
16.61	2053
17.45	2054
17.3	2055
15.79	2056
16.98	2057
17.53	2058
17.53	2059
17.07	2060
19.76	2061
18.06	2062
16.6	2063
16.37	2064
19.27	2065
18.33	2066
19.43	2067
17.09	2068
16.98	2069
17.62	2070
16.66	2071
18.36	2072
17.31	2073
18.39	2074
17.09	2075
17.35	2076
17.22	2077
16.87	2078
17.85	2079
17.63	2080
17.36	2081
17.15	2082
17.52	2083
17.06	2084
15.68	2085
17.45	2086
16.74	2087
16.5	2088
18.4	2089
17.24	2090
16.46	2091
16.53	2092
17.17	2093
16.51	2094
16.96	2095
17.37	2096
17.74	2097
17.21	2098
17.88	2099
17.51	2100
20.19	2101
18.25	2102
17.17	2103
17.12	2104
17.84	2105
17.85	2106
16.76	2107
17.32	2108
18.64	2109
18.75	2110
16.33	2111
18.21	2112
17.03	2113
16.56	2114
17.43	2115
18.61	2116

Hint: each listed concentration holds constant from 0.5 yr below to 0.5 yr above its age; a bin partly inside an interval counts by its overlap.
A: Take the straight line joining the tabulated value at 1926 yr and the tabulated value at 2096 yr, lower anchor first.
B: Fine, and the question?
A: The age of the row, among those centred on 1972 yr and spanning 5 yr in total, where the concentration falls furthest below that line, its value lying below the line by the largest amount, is 1971 yr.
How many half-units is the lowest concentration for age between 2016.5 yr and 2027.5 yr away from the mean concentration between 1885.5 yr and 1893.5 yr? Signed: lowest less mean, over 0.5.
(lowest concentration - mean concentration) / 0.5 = -12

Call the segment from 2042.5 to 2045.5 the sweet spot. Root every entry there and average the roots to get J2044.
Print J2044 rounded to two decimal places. 4.05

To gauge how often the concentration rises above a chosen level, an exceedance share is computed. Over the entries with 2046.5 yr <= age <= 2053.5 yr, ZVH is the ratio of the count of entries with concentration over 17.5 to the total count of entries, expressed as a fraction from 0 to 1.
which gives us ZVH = 0.0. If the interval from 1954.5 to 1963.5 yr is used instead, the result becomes 0.8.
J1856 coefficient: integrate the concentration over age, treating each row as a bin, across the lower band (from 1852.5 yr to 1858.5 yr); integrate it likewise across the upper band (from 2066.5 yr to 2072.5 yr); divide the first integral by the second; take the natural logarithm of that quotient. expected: 0.07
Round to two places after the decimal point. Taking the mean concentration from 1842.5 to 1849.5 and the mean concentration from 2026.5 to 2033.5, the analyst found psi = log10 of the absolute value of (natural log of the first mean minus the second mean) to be 1.12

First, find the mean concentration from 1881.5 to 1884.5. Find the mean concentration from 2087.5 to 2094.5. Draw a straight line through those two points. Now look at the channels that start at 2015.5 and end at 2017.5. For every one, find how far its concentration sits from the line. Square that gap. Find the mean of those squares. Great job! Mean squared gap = 1.6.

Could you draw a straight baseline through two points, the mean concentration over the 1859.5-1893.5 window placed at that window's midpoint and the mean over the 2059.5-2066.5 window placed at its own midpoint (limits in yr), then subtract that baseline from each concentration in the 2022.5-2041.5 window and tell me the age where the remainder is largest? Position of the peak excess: 2027 yr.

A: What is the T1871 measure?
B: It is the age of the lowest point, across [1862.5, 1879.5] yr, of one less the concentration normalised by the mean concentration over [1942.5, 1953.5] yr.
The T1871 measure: 1877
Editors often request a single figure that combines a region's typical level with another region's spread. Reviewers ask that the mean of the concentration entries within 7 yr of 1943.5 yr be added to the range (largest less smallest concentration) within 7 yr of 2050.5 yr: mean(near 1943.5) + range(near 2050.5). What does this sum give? 20.52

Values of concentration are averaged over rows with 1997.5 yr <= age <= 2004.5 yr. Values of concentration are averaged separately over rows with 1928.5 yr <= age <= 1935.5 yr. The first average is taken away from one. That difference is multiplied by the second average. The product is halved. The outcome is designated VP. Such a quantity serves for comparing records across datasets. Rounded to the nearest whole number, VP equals -155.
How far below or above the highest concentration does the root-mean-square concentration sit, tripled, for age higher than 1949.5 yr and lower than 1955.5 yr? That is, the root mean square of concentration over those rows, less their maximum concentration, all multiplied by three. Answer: -3.2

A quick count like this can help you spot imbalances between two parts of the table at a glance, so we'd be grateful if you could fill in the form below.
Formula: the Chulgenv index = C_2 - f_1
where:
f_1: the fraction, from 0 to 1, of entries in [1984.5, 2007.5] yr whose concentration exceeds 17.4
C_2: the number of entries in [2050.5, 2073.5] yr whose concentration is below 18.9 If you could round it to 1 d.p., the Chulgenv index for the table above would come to 19.5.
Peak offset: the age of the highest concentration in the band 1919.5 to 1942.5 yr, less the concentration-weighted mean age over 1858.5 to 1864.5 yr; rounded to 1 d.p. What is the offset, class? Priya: 76.5 yr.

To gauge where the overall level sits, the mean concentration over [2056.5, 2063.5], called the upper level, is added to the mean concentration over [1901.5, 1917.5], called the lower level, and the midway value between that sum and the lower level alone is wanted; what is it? 28.8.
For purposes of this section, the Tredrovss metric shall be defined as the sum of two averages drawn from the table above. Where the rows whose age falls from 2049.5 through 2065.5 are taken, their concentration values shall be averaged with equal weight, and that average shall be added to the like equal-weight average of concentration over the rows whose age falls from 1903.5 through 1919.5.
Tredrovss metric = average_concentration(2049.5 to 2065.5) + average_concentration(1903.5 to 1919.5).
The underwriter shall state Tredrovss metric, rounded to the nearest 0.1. 37.1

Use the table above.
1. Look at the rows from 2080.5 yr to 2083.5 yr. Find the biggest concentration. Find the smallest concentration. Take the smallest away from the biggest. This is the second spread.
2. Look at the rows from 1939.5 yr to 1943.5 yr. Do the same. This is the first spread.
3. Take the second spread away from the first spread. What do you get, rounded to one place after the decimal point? 1.5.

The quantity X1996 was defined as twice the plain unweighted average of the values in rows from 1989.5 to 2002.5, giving 35.5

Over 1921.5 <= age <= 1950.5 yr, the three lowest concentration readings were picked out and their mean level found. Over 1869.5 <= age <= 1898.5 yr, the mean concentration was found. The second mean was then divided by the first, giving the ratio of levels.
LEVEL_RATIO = 1.12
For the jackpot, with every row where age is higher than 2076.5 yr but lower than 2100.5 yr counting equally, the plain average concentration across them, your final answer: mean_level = 17.2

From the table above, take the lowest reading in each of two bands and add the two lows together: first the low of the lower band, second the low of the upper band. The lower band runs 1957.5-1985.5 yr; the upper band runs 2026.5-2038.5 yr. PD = 31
